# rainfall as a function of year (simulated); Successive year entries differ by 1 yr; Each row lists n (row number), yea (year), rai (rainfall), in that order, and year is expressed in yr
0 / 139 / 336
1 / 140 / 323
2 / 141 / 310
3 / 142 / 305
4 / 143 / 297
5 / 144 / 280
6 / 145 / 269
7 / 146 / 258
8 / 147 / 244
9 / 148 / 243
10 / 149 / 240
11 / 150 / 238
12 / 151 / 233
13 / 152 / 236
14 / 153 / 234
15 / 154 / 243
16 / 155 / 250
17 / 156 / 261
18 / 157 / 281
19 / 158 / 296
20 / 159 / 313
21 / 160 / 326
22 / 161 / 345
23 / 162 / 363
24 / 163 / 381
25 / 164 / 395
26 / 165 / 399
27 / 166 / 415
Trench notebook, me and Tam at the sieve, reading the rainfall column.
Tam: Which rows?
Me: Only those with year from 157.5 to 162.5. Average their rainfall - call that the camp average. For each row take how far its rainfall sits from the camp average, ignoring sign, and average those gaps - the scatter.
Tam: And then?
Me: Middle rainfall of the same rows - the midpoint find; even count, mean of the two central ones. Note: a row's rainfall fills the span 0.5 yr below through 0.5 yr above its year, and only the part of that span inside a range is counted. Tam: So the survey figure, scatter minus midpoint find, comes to -306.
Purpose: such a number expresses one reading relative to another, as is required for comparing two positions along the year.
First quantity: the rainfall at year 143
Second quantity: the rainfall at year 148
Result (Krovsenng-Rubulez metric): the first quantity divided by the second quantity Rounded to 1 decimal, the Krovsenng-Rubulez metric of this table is 1.2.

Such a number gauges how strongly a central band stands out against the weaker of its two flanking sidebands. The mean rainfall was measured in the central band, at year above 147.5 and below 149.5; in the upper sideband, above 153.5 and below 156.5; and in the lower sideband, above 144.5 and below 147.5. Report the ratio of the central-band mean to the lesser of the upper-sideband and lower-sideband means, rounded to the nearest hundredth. 0.96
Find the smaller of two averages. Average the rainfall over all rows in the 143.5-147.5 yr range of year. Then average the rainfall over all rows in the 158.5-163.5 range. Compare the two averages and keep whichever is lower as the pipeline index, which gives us 263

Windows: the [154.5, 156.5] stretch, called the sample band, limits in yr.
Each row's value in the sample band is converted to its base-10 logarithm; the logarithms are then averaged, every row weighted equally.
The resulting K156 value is 2.41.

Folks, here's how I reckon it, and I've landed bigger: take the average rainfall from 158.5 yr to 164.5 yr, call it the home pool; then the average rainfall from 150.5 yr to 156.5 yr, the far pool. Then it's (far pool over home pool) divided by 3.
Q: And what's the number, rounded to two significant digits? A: 0.23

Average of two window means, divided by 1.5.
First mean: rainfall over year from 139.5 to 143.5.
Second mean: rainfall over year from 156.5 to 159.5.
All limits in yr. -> 202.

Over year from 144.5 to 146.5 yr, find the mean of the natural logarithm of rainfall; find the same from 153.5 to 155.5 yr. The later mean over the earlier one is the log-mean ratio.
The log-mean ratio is 0.99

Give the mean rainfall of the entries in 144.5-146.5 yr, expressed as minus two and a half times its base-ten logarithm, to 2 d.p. -6.05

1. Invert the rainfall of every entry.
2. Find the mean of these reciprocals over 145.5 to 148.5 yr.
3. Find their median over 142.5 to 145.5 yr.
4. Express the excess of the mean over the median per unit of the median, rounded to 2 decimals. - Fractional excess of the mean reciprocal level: 0.13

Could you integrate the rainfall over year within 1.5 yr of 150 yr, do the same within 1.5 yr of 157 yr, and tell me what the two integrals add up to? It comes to 1549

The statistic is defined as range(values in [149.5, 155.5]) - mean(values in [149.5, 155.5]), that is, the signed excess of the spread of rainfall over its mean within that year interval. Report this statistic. -222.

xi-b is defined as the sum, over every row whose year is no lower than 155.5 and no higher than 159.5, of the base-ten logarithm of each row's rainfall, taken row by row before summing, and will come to 9.8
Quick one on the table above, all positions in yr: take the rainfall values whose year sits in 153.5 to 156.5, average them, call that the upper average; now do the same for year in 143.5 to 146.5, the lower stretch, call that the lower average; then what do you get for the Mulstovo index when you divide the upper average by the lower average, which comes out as 0.93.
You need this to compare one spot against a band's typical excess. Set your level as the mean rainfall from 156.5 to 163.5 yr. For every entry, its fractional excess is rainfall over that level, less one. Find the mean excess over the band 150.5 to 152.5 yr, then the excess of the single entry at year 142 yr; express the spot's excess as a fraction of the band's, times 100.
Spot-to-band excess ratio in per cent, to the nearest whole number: 26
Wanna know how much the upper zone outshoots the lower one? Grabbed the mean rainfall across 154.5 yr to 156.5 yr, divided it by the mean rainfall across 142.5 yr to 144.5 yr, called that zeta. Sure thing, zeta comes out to 0.89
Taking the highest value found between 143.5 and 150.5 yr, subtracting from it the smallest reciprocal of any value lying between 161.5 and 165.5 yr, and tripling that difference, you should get 840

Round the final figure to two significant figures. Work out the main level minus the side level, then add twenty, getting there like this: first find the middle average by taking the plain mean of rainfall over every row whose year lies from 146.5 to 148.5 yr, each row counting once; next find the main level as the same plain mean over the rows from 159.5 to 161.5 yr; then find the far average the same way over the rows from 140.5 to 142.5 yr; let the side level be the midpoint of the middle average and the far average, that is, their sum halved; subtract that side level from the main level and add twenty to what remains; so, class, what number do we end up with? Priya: 80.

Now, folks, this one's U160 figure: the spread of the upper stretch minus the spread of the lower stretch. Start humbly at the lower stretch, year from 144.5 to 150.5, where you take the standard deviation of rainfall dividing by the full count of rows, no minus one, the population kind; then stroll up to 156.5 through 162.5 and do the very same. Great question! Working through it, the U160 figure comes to 17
